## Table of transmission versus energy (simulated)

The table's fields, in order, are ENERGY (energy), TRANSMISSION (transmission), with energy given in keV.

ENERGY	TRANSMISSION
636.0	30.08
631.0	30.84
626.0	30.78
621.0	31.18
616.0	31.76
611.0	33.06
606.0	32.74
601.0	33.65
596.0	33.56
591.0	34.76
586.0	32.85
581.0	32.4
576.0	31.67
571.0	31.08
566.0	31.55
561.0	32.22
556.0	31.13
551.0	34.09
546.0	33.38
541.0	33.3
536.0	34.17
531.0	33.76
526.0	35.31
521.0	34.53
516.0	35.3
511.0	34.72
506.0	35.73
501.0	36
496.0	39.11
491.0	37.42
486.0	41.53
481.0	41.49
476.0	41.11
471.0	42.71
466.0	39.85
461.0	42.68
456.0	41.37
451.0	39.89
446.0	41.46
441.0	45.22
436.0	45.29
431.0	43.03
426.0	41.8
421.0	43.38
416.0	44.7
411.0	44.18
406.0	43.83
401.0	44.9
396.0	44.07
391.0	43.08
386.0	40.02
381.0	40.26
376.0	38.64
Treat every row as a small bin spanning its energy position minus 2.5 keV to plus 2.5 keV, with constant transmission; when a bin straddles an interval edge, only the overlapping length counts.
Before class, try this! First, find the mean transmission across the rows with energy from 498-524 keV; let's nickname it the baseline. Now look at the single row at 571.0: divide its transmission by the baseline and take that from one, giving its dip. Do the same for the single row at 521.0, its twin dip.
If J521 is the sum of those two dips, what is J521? 0.14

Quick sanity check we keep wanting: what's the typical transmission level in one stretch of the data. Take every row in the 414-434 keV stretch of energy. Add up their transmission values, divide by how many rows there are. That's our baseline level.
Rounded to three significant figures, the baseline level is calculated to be 43.2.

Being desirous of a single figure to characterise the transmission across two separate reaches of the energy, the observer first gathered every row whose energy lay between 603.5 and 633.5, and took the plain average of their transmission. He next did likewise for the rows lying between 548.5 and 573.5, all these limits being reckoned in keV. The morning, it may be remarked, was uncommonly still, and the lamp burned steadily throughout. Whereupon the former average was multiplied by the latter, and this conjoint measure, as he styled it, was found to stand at 1016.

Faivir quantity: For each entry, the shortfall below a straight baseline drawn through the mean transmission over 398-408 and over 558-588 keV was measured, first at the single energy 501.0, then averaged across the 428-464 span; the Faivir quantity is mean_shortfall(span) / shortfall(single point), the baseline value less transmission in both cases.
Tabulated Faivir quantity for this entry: -1.2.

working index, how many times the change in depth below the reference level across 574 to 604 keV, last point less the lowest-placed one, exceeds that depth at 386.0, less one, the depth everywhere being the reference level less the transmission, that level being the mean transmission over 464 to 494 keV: -4.0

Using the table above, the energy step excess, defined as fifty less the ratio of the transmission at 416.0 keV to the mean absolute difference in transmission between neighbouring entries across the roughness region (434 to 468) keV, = 26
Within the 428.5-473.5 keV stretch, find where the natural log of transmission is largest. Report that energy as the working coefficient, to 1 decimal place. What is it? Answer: 436.0 keV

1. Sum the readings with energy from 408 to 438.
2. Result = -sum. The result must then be -262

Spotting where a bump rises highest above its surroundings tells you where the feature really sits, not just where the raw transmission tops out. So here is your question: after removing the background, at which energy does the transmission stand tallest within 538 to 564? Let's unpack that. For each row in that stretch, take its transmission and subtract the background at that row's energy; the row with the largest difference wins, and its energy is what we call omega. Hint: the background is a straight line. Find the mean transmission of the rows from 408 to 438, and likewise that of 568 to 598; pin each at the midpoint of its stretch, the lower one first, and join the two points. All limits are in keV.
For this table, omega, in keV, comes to 551.0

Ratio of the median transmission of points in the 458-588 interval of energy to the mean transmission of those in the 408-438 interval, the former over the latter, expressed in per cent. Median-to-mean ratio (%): 79.2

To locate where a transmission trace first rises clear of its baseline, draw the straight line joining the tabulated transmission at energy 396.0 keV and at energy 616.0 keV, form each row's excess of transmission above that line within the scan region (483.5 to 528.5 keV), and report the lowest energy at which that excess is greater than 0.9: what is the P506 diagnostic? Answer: 486.0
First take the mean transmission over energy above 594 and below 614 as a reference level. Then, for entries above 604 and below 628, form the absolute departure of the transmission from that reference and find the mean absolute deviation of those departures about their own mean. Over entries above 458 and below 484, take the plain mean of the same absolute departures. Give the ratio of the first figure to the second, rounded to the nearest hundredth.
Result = 0.10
